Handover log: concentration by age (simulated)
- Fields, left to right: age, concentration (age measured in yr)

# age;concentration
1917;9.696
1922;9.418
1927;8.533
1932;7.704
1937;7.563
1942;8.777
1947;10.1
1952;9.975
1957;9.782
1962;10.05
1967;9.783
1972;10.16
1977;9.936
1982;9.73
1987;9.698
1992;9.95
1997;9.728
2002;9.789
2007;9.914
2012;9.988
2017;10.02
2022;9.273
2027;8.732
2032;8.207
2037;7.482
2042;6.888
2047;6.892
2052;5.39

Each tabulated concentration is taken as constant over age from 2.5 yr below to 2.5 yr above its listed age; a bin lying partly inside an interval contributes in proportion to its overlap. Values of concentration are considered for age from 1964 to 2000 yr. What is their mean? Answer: 9.9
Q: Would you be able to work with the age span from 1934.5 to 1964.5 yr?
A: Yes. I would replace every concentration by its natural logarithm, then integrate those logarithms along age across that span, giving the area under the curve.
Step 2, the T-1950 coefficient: 67.0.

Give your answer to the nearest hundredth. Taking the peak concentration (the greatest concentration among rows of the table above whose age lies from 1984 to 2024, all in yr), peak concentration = 10.02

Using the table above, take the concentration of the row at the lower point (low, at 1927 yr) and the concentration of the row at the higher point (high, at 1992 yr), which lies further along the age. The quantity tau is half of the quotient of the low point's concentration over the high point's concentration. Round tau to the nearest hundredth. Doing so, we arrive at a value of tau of 0.43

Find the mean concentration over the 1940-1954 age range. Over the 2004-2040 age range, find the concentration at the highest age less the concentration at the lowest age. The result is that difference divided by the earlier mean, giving -0.25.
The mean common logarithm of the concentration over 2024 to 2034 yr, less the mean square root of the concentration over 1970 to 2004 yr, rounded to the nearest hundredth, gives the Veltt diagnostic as -2.21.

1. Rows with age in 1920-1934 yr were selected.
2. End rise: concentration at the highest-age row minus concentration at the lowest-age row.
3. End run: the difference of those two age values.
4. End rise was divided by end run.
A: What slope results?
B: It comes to -0.17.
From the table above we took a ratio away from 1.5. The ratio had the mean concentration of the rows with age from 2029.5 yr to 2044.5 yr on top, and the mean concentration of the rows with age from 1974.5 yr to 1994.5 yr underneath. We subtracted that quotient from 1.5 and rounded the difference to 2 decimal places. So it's 0.73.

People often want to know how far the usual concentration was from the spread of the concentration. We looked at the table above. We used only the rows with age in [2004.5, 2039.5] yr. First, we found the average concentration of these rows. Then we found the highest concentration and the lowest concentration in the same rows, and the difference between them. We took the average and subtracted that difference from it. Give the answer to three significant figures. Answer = 6.55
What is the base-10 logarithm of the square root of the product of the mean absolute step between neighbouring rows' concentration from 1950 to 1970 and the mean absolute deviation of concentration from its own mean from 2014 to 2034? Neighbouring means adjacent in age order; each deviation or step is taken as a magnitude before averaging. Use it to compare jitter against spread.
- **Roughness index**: -0.42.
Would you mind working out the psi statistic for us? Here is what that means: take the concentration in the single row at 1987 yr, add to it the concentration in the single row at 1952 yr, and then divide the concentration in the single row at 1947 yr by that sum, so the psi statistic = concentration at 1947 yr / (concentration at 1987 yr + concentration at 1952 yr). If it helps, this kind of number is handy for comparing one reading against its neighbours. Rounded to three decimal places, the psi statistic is 0.513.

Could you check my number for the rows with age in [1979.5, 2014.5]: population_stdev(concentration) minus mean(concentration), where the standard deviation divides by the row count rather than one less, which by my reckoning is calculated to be -9.7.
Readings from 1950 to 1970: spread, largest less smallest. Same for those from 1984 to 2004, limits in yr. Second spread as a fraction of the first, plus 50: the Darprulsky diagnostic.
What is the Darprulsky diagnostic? 50.9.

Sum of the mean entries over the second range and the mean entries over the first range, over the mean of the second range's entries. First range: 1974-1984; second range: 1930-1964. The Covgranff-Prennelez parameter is 2.08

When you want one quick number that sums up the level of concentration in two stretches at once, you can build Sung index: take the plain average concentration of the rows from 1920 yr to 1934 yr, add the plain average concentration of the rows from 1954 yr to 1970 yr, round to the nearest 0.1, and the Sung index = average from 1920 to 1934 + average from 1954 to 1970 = 18.4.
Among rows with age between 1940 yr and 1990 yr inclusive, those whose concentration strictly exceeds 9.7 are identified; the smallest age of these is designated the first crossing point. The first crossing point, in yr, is 1947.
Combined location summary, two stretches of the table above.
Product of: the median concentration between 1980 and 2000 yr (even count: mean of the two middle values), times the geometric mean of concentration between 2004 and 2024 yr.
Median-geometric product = 95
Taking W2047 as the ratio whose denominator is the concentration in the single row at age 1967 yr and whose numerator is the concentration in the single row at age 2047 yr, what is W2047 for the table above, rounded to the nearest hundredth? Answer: 0.70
